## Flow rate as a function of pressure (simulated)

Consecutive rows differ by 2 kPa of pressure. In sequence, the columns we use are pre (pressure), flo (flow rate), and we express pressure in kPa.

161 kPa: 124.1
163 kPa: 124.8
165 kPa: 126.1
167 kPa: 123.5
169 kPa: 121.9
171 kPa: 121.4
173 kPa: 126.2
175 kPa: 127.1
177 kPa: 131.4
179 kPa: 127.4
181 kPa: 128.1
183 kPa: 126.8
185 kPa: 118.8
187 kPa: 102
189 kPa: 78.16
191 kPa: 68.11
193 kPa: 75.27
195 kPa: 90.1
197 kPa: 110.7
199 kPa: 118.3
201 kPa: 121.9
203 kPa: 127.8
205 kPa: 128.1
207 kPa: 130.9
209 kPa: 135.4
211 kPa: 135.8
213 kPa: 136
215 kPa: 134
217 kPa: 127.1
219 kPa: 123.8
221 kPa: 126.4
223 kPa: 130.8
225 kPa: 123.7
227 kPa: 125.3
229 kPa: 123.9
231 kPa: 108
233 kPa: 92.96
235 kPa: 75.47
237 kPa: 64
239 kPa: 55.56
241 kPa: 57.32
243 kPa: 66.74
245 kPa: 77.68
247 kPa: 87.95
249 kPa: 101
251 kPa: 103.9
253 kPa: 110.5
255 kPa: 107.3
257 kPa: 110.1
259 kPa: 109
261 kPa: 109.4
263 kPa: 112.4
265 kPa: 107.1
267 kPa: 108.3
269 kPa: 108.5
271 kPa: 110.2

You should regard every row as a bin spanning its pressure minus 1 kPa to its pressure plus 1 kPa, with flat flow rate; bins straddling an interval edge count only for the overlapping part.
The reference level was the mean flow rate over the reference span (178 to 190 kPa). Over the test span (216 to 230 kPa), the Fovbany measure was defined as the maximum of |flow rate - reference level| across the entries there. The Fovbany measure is 17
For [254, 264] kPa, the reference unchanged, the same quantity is 6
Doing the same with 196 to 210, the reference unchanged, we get 22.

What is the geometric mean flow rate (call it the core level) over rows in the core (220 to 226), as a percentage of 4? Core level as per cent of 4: 3173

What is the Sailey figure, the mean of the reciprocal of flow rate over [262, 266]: 0.0091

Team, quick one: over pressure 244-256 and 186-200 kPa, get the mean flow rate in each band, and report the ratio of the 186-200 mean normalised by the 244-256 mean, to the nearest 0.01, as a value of 0.94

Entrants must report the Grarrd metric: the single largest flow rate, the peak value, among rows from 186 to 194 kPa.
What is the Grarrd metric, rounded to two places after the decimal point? 102.00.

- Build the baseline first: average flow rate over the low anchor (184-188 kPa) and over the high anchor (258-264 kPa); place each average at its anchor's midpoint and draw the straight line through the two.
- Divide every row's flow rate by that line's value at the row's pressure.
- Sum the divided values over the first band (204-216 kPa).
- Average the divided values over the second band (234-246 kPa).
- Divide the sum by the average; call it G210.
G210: 12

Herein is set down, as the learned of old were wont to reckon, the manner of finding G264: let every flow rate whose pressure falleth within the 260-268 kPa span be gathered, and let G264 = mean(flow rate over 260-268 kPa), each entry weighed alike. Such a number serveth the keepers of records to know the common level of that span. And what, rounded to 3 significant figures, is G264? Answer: 109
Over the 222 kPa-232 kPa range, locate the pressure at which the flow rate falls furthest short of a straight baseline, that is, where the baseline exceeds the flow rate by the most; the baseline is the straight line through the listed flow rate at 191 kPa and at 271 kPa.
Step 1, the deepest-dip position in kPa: 231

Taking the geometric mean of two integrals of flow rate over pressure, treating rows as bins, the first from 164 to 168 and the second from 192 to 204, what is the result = 802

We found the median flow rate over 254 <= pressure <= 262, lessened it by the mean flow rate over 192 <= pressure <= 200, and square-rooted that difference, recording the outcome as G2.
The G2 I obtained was 3.3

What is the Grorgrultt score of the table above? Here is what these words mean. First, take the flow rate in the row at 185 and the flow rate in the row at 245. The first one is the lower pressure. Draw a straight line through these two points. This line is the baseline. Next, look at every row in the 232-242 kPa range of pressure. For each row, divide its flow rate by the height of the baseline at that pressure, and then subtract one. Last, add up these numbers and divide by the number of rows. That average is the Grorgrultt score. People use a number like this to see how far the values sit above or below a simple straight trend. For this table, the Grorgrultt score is -0.2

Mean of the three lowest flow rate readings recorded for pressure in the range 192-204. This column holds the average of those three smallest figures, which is 92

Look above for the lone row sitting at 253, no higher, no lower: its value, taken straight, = 110.5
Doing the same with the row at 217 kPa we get 127.1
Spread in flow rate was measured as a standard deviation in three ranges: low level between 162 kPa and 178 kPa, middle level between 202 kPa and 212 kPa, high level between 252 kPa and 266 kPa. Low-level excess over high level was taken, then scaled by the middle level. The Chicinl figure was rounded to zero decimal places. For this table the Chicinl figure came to 0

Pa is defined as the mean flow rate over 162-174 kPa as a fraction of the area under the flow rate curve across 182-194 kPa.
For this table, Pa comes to 0.11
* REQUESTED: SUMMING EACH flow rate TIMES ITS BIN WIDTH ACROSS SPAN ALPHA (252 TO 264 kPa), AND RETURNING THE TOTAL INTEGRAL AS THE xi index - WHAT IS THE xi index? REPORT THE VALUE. 1317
